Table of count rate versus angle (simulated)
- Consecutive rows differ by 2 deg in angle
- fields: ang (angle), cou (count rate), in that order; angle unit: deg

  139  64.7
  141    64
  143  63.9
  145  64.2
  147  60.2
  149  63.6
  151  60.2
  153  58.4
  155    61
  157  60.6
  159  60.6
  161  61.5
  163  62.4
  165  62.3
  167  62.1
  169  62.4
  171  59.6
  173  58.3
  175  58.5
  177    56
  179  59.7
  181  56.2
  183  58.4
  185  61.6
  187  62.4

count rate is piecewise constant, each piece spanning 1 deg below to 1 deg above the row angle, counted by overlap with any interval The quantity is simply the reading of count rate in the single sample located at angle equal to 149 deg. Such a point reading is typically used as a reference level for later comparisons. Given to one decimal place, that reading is 63.6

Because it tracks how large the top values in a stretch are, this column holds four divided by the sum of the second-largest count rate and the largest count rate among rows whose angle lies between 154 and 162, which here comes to 0.0327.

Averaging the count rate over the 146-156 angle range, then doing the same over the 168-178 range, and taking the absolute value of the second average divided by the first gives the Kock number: 0.972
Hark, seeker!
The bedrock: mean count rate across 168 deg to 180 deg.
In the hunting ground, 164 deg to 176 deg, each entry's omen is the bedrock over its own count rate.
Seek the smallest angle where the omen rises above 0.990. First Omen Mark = 171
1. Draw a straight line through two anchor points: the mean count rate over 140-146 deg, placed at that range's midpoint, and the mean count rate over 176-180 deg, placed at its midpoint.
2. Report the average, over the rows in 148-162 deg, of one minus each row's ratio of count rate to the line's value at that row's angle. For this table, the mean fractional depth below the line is 0.02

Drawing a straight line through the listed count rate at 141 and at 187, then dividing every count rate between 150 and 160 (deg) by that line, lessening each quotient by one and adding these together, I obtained -0.26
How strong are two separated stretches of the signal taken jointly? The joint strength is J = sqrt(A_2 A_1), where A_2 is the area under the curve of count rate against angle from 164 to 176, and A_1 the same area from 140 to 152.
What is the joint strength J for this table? 739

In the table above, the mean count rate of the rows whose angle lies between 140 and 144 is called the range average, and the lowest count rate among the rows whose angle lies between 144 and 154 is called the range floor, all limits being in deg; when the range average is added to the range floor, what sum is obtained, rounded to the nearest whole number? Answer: 122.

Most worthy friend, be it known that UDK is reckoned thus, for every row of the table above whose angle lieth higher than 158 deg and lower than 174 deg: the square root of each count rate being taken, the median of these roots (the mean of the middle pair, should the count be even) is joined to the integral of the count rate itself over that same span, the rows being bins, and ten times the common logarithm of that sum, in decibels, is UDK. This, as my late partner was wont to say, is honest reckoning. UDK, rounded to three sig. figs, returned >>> 29.9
